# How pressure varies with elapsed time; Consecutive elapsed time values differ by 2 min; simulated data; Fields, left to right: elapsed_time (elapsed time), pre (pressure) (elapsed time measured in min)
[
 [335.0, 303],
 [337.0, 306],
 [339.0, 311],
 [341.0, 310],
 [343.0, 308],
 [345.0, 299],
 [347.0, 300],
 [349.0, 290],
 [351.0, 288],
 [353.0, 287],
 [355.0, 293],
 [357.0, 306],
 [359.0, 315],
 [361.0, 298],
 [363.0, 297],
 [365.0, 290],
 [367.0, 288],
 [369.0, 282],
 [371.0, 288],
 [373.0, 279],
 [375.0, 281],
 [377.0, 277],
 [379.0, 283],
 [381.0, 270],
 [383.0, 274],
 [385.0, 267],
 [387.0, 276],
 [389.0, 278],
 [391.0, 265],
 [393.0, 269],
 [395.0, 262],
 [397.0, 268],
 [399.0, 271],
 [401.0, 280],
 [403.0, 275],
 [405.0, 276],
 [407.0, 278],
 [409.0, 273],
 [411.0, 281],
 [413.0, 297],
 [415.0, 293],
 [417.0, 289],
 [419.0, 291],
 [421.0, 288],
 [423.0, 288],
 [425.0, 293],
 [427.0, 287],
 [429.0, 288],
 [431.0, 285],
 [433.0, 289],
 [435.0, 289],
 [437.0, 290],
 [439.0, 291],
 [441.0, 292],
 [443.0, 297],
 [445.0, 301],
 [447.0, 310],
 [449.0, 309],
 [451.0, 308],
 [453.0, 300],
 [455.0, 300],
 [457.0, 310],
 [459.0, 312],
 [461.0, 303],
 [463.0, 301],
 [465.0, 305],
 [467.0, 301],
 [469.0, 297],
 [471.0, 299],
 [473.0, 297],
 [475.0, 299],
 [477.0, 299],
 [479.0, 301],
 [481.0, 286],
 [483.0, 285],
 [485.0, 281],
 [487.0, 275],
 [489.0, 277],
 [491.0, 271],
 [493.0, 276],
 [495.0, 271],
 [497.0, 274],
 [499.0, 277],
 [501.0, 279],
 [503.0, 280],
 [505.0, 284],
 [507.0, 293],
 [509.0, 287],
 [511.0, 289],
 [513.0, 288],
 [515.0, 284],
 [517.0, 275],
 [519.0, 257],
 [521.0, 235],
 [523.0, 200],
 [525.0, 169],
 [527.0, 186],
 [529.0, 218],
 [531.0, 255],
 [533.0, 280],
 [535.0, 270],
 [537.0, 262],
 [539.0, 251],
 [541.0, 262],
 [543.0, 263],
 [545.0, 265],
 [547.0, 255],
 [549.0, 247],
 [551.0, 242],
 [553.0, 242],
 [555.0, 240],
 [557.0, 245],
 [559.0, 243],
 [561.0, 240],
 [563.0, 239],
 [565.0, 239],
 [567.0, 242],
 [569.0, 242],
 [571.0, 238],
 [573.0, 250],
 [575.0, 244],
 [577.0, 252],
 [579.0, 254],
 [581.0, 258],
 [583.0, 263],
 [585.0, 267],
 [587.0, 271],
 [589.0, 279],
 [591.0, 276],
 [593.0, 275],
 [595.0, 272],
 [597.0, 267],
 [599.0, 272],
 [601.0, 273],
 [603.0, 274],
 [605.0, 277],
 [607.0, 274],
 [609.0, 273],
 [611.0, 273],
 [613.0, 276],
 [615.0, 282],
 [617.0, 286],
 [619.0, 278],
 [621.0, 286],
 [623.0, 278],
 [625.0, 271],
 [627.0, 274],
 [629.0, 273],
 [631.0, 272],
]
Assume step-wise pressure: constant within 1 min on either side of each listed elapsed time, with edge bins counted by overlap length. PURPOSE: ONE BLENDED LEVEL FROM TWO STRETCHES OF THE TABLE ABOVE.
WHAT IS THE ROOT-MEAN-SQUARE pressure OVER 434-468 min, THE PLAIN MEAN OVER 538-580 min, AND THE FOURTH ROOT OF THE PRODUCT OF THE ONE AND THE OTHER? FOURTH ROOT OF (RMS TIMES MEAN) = 16.52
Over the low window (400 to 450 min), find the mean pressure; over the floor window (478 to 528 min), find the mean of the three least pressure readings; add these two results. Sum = 474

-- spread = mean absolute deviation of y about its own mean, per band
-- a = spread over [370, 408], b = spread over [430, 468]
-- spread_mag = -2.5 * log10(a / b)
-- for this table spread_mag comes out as 0.3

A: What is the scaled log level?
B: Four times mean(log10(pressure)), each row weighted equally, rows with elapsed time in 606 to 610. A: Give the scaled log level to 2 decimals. 9.75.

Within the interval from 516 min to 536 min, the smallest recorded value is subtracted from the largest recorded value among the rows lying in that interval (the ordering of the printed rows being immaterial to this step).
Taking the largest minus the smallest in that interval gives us 111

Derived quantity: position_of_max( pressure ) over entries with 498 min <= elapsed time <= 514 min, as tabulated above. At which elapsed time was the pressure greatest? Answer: 507.0 min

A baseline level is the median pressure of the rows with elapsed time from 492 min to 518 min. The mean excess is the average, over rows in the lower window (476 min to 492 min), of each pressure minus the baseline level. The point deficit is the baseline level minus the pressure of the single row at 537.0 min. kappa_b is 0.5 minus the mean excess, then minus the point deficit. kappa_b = -22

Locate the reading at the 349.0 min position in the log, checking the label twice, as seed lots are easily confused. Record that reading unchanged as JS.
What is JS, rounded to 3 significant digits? 290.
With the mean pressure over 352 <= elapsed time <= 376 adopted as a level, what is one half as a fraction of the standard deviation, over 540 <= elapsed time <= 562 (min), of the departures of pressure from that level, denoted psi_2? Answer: 0.05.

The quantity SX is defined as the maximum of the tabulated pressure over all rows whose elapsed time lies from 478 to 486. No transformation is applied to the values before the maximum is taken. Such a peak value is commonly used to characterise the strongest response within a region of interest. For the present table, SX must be 301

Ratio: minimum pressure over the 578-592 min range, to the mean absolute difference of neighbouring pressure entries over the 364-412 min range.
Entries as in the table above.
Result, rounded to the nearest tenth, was 43.9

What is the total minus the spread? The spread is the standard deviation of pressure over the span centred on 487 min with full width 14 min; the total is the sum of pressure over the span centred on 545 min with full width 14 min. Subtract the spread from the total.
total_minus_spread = 1780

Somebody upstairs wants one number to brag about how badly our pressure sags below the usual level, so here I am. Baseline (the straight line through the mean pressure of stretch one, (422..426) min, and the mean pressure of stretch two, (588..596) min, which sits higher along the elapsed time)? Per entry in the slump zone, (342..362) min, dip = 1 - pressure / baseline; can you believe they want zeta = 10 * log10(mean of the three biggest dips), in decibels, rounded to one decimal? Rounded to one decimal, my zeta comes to -15.3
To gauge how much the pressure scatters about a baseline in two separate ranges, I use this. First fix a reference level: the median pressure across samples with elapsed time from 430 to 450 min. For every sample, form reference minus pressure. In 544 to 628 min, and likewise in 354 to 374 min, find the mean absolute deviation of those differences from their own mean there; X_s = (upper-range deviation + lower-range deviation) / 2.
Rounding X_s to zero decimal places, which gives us 11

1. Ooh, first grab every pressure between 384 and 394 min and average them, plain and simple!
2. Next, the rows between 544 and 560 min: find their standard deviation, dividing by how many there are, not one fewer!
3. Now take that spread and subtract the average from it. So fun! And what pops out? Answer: -263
